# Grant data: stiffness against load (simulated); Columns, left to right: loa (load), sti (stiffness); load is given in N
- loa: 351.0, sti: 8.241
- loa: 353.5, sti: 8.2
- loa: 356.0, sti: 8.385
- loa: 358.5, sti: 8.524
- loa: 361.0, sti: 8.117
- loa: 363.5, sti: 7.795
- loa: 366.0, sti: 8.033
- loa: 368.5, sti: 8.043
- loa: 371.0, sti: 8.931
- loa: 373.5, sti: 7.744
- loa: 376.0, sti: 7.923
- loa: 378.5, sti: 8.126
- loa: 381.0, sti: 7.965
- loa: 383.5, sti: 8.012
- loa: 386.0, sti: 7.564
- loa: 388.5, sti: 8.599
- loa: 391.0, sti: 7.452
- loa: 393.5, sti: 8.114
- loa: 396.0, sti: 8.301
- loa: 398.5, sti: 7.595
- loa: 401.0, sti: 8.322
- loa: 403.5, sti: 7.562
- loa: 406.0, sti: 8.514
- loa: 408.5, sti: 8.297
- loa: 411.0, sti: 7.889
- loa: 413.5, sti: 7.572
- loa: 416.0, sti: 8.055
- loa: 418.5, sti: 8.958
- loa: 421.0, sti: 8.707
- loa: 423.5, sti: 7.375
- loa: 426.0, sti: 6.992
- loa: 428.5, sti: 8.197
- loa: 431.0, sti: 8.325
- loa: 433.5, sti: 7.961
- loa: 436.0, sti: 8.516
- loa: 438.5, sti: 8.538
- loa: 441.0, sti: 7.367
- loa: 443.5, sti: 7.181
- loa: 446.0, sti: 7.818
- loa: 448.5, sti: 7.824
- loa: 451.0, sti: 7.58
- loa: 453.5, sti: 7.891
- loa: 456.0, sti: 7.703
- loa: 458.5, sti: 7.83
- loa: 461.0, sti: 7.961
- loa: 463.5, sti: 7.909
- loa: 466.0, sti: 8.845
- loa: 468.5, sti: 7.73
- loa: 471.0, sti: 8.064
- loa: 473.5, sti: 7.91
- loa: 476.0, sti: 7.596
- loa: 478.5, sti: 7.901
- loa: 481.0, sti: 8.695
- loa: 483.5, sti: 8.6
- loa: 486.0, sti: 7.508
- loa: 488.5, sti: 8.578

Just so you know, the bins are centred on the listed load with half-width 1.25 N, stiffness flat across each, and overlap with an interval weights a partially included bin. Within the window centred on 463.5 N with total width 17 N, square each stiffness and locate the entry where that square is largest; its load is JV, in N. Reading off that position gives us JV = 466.0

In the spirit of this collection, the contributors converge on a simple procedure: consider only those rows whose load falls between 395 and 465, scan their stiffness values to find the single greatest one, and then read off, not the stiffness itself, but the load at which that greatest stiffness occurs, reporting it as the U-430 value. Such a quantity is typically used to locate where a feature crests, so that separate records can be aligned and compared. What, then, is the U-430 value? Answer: 418.5 N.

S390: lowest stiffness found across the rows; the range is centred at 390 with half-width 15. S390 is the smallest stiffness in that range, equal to 7.452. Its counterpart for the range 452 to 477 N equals 7.596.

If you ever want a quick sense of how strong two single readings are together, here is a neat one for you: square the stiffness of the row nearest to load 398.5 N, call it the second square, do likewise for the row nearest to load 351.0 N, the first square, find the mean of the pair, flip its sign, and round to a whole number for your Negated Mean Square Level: -63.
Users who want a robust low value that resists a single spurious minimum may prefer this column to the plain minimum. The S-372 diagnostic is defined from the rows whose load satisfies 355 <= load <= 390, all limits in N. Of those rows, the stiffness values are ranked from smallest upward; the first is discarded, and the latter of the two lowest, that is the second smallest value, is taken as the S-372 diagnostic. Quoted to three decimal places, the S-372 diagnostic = 7.744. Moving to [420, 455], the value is 7.181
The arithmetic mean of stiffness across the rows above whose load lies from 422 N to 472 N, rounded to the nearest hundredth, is 7.88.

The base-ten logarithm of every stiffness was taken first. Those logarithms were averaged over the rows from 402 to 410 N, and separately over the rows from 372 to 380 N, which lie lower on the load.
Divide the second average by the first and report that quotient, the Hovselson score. 0.99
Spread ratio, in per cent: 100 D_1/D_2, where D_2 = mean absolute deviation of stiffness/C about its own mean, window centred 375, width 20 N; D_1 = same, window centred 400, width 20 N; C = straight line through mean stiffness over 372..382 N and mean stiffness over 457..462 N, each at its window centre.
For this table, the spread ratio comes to 169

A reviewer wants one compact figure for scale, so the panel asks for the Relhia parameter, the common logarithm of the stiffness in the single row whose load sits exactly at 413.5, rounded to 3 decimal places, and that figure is 0.879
